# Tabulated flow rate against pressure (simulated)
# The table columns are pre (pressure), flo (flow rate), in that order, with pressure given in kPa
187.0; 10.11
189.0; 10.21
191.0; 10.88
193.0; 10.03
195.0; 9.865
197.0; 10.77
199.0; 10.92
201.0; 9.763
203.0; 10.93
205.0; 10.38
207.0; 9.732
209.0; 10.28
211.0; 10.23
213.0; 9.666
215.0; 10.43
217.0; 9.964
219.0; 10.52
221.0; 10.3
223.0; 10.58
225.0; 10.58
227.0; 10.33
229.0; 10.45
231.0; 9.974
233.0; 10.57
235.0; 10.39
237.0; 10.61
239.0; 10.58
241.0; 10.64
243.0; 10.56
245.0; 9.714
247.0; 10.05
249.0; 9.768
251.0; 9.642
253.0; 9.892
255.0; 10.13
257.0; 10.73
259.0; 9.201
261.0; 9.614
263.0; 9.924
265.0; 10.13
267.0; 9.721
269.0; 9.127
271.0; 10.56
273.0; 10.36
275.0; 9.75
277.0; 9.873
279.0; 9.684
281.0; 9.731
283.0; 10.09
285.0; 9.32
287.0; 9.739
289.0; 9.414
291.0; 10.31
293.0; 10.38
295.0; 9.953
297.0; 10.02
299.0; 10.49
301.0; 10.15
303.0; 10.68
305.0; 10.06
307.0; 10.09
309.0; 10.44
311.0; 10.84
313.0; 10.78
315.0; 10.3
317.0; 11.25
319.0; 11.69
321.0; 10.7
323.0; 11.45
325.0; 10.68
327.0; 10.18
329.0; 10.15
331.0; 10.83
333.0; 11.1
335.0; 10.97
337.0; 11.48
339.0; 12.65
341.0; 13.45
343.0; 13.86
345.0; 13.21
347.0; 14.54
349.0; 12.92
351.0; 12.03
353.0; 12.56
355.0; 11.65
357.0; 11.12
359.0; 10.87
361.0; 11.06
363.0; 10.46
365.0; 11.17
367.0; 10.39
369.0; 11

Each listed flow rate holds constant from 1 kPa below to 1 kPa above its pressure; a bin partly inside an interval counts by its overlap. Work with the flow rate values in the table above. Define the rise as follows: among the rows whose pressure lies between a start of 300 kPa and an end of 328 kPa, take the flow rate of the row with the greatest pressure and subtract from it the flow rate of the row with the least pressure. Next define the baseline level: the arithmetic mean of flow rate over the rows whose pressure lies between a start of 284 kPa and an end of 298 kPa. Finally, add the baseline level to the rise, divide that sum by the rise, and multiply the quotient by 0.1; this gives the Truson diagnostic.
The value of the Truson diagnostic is 33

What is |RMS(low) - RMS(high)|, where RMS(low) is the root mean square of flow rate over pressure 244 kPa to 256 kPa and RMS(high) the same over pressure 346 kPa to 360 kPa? 2.4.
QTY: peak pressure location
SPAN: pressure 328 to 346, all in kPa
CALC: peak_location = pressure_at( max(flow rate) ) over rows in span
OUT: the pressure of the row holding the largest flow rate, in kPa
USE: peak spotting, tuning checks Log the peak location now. 343.0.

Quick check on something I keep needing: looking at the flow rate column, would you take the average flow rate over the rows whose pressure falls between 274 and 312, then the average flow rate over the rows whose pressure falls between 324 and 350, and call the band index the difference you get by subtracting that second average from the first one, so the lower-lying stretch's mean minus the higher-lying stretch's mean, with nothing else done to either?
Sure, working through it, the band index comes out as -1.9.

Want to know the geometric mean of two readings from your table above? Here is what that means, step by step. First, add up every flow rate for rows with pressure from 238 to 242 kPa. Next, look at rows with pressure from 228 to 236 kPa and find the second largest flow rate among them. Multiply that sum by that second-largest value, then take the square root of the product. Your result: 15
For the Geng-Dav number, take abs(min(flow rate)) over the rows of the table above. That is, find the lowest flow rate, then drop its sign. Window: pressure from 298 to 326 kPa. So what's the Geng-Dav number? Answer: 10.1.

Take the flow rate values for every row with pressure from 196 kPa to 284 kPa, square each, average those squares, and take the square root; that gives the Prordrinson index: 10.16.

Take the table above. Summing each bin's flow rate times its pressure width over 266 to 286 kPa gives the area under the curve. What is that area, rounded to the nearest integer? 196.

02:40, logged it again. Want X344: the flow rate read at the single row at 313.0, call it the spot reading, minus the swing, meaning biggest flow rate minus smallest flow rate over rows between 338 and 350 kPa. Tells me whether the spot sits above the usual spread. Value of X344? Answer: 8.9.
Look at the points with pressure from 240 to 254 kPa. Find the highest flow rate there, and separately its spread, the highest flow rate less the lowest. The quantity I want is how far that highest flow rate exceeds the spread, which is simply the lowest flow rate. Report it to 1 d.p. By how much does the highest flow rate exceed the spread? 9.6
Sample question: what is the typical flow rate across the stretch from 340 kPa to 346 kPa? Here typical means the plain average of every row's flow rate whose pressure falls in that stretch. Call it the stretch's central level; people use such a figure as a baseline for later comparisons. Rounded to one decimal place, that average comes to 13.5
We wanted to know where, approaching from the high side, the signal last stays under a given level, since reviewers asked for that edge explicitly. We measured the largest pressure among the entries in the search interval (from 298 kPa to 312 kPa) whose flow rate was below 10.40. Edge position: 307.0 kPa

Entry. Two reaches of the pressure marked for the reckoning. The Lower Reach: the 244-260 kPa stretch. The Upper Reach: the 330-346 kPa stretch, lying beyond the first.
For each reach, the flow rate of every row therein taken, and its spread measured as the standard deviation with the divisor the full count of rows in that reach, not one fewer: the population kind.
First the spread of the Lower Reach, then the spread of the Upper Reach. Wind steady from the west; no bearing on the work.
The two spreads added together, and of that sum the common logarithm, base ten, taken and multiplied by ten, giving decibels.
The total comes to 2.0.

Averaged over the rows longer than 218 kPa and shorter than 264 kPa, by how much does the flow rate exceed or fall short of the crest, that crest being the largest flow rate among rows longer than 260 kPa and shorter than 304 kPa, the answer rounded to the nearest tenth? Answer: -0.5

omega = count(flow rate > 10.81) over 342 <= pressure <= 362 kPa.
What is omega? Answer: 10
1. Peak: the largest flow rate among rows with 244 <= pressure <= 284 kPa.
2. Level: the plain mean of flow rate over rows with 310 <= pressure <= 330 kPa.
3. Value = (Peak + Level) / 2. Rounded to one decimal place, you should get 10.8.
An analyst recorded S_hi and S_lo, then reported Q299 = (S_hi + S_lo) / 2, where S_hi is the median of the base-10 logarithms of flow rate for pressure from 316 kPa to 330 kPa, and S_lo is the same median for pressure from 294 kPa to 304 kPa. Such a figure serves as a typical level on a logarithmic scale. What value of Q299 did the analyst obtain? 1.02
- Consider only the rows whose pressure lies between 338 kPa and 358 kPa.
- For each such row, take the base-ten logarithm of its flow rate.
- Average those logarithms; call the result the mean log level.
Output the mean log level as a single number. 1.11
